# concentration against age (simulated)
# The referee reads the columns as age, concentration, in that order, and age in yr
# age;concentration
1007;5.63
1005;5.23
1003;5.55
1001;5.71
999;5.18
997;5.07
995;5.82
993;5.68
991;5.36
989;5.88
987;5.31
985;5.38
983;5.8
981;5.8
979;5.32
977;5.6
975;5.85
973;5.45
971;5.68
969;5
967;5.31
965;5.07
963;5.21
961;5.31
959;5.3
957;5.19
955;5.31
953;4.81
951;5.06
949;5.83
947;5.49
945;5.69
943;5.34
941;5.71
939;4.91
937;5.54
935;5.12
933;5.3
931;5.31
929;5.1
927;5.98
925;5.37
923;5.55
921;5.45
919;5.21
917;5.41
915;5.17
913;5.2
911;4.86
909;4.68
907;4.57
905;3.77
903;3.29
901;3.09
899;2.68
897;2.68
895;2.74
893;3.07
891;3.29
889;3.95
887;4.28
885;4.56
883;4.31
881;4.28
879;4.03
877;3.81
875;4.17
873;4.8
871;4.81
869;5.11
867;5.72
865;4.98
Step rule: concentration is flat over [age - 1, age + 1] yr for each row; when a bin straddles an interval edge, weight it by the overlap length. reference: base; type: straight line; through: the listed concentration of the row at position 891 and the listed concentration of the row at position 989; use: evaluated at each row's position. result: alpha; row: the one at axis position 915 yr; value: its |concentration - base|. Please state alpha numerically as 1.25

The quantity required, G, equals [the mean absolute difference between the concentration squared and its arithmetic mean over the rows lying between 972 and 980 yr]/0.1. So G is 19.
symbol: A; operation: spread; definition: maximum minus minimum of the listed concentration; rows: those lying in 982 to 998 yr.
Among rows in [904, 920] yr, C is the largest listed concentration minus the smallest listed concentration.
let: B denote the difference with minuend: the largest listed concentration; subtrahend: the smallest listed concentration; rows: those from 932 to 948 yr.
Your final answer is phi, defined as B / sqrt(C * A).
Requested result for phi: 0.69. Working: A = 0.81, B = 0.8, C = 1.64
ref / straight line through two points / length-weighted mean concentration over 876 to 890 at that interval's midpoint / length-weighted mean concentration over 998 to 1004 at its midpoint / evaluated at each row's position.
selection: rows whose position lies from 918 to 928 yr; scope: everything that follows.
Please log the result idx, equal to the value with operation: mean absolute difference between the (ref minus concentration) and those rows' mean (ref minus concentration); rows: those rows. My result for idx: 0.18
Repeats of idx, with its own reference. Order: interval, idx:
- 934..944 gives 0.24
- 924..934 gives 0.24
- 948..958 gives 0.27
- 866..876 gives 0.42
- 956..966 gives 0.09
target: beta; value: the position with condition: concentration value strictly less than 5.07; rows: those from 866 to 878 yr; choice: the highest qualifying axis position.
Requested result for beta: 877 yr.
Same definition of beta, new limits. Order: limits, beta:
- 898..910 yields 909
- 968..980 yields 969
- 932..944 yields 939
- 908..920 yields 911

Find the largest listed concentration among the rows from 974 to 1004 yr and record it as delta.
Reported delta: 5.88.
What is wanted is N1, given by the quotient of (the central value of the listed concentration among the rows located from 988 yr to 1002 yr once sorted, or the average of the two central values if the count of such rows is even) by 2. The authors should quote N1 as 2.84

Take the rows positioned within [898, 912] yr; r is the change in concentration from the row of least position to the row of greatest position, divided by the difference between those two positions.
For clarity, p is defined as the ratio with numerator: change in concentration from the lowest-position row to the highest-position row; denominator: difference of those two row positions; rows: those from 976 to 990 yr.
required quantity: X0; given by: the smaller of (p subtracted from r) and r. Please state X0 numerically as 0.158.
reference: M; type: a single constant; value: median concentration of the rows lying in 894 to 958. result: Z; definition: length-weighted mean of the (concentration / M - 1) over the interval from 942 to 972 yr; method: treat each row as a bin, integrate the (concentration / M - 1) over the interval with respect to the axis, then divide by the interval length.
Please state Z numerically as 0.02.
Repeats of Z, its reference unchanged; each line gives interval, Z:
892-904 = -0.44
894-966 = -0.06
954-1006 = 0.05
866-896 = -0.19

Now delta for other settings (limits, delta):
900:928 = 5.98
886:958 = 5.98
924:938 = 5.98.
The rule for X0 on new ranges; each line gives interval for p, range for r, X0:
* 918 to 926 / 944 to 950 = 0.008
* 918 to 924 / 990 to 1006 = -0.094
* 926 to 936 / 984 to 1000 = -0.014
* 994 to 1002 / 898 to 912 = 0.182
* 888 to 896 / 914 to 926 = 0.020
